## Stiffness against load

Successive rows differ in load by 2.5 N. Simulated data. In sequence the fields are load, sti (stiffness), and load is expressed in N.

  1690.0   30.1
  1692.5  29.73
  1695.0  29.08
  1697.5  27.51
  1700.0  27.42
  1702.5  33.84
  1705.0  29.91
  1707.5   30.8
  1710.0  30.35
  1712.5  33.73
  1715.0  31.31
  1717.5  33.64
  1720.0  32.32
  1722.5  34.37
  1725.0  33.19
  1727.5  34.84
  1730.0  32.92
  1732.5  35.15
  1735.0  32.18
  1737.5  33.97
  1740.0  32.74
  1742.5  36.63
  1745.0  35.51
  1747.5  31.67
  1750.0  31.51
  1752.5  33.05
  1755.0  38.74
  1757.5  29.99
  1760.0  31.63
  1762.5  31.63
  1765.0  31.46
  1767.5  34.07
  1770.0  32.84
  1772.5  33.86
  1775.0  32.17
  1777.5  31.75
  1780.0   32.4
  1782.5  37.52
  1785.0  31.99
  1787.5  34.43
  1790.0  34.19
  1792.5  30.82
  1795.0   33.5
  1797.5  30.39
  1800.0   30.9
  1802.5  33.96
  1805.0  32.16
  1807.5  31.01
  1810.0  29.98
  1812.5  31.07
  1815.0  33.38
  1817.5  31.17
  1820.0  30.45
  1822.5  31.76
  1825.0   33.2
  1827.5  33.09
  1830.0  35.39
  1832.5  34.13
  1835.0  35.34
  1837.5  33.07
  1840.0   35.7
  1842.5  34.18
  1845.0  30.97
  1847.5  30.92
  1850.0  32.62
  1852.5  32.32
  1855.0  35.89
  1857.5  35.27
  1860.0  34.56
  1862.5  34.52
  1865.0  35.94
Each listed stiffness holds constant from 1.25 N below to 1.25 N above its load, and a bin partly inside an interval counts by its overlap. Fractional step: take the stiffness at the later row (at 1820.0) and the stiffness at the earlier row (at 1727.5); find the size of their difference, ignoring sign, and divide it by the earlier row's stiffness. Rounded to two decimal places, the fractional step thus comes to 0.13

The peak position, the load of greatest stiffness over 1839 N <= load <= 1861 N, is 1855.0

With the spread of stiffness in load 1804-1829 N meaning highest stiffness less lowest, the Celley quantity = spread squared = 12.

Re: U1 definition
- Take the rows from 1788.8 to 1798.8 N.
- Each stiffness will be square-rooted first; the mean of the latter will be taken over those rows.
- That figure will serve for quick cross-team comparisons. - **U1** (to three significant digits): 5.67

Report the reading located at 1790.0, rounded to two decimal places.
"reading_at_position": 34.19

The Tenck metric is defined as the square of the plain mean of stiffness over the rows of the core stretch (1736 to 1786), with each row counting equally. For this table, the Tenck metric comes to 1106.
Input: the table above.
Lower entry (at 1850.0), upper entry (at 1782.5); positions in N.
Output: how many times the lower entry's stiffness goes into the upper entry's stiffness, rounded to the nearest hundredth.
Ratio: 1.15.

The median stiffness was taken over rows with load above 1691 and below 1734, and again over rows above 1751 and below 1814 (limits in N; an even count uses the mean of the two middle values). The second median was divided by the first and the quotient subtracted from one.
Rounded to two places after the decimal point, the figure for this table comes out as 0.00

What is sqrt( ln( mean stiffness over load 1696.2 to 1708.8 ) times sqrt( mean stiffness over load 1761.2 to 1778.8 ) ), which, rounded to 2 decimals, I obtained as 4.40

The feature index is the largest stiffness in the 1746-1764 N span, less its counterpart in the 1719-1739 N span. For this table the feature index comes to 3.6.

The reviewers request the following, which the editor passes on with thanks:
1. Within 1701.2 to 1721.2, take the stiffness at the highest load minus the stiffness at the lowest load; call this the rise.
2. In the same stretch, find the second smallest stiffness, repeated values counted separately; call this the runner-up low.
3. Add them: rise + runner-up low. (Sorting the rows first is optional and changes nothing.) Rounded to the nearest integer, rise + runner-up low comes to 29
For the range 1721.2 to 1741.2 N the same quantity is 31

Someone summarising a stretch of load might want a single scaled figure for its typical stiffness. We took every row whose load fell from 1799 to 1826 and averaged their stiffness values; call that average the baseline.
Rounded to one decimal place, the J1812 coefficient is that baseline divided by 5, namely 6.3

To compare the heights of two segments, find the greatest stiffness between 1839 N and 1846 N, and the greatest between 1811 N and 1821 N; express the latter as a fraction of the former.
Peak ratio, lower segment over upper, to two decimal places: 0.94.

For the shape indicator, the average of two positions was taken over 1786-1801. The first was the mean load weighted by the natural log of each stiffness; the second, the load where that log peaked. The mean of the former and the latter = 1790.6 N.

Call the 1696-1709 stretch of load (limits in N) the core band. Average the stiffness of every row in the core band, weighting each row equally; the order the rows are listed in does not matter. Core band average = 29.9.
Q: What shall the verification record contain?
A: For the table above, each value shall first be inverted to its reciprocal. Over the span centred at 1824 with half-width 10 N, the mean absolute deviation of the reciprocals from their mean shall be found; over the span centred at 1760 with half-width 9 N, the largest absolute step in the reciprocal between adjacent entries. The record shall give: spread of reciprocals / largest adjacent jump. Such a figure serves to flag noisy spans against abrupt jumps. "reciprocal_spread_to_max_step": 0.160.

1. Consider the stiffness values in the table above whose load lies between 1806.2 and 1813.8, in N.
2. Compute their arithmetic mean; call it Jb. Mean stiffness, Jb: 30.7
